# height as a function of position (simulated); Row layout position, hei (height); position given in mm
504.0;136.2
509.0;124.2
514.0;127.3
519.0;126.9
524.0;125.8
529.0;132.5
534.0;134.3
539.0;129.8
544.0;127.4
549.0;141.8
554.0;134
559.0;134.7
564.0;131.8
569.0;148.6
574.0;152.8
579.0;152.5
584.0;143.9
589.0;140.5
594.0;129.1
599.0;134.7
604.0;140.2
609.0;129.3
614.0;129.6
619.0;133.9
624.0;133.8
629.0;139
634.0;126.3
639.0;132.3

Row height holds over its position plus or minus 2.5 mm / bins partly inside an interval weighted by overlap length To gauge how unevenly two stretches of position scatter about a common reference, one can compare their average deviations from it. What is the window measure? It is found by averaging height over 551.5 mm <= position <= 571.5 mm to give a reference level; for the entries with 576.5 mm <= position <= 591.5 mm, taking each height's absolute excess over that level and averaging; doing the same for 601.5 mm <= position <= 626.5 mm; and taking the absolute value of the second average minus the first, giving 3.27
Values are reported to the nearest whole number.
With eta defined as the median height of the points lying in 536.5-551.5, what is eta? 130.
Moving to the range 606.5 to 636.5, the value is 132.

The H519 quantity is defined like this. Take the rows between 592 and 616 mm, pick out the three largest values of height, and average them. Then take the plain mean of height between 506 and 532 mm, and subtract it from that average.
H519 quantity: 7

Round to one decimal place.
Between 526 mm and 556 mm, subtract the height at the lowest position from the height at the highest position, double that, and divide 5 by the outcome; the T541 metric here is 1.7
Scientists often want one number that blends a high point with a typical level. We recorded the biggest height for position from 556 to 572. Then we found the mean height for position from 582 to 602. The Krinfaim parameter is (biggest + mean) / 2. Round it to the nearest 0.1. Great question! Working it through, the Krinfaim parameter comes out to 142.8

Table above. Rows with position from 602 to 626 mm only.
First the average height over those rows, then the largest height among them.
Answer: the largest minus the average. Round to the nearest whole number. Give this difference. 7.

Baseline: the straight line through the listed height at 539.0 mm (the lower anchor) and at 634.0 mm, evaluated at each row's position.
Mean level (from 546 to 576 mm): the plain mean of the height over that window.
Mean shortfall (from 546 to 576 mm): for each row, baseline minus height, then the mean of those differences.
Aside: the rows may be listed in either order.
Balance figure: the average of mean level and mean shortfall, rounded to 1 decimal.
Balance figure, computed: 64.5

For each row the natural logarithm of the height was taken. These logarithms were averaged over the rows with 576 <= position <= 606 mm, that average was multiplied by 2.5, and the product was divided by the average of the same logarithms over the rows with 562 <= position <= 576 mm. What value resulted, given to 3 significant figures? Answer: 2.49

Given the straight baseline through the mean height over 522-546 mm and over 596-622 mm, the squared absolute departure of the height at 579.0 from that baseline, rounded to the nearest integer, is 416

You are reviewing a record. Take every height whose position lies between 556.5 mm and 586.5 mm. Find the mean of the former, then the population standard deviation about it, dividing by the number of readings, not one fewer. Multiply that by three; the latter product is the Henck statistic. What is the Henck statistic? 25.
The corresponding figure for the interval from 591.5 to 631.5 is 12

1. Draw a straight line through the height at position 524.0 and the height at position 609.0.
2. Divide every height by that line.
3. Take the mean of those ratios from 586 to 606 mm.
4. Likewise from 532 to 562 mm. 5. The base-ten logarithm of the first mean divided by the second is 0.001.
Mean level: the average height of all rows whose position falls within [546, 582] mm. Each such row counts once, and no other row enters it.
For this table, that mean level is 142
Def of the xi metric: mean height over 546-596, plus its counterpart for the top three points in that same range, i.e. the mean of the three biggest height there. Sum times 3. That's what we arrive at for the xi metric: 877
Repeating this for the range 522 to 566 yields 808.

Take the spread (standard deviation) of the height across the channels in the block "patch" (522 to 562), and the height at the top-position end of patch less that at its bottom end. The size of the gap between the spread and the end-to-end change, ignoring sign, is 4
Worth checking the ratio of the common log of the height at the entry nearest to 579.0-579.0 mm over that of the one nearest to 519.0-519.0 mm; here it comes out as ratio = 1.04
